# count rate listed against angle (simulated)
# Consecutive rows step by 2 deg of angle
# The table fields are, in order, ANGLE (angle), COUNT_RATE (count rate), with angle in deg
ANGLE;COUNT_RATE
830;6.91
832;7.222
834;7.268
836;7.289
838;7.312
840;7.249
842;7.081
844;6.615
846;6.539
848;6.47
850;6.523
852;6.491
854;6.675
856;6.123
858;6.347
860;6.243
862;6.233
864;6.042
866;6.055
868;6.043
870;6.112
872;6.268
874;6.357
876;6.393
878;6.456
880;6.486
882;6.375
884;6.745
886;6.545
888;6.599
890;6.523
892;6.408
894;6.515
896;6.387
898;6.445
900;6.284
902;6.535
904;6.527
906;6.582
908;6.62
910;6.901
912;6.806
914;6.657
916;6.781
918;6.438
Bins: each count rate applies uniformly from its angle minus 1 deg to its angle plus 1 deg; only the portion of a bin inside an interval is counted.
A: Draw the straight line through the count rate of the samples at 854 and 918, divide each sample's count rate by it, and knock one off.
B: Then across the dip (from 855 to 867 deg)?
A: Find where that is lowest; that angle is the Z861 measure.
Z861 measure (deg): 864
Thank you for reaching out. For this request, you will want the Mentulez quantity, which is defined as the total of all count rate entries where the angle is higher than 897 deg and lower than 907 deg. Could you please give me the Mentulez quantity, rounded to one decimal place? 32.4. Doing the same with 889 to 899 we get 32.3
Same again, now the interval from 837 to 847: 34.8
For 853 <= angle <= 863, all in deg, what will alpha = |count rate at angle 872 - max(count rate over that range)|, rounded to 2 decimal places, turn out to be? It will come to 0.41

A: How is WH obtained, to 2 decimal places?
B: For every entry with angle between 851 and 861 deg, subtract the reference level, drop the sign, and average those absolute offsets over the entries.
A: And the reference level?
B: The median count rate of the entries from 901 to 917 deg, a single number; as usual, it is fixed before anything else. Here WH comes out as 0.28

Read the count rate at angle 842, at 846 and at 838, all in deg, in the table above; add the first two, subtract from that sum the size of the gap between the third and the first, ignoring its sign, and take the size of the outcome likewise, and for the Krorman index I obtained 13.4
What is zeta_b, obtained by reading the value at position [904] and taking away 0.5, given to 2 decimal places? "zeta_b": 6.03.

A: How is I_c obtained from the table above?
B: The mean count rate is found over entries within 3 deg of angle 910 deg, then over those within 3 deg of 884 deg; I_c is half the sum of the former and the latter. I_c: 6.67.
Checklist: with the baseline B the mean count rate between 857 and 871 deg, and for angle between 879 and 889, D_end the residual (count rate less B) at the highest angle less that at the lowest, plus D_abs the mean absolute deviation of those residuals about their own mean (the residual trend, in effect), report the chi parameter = 0.21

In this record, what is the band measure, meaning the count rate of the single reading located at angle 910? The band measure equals 6.901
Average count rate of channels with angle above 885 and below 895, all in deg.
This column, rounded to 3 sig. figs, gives 6.52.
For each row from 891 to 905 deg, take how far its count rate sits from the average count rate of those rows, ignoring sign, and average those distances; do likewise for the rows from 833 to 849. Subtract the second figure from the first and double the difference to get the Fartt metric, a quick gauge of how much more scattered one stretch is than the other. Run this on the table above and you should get -0.51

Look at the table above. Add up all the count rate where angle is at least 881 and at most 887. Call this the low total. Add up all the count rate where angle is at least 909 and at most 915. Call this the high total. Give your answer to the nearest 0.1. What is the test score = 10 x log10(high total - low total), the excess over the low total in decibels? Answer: -1.6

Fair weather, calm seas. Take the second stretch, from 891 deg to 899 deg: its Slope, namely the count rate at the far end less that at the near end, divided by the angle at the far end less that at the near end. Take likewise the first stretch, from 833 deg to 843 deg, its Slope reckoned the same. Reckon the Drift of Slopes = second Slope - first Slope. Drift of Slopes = 0.030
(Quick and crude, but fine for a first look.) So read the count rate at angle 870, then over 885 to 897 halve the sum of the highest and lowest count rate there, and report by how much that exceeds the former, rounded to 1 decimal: 0.4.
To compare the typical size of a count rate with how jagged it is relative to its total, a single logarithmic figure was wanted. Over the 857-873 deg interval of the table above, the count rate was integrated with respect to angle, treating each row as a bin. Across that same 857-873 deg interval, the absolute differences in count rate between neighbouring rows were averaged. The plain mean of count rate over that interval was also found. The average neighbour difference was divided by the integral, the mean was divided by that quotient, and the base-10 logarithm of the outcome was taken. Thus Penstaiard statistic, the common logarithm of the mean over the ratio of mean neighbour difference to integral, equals 3.89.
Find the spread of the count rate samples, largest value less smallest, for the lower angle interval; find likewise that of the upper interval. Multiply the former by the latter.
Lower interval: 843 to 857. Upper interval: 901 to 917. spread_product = 0.21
